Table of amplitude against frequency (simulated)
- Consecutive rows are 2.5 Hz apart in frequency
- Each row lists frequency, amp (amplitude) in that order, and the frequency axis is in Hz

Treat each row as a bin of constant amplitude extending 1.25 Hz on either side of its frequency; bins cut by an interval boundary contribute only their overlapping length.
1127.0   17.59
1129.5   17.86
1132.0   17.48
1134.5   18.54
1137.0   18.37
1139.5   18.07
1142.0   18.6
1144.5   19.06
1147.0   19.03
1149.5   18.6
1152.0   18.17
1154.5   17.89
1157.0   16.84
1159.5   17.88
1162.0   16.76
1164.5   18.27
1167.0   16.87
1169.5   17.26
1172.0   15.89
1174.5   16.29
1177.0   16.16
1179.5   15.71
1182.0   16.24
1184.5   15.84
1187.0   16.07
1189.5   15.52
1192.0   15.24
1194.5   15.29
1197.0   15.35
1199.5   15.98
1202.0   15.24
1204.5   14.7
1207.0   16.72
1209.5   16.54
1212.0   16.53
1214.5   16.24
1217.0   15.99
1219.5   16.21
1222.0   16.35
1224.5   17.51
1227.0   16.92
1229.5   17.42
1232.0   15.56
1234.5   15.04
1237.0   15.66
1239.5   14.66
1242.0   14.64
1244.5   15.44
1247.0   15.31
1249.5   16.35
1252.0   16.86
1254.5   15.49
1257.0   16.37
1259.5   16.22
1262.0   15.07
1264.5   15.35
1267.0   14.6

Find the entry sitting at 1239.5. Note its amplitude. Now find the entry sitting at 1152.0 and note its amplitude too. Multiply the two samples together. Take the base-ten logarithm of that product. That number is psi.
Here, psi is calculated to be 2.43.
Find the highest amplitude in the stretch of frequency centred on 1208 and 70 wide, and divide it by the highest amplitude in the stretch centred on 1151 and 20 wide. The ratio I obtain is 0.92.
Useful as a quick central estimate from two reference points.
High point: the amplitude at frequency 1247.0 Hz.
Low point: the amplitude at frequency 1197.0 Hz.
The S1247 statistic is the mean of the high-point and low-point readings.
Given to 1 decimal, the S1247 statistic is 15.3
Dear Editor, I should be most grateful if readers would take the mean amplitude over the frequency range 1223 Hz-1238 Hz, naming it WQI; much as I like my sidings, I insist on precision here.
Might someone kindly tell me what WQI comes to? 16.4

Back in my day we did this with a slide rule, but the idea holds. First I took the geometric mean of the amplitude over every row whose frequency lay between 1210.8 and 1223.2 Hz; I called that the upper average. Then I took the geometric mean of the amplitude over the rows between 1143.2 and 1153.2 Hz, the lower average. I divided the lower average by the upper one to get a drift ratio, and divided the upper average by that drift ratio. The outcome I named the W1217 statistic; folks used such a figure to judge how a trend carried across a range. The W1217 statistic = 14.1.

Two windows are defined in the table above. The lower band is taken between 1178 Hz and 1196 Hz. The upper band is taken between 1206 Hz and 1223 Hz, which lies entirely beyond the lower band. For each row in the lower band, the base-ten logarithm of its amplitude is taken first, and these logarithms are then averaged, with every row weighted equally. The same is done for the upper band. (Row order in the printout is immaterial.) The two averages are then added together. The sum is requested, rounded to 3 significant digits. 2.41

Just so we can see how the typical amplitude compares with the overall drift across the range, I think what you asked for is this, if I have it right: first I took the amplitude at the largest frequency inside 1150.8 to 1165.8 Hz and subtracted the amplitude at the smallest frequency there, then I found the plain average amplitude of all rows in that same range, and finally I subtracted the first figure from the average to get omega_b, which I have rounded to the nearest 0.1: 17.5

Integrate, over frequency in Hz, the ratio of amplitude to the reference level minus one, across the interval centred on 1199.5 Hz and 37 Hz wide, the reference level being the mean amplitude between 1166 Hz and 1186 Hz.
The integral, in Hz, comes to -1.0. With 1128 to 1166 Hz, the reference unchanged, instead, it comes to 4.2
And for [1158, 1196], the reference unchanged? 0.2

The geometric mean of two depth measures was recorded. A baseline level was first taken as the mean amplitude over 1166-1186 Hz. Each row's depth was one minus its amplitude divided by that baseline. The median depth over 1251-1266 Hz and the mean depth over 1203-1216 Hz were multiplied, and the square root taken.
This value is 0.015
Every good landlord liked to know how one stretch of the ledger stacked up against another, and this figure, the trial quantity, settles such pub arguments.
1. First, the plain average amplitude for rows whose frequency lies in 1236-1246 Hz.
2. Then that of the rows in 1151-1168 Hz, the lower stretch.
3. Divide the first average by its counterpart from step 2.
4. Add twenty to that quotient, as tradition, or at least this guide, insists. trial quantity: 20.9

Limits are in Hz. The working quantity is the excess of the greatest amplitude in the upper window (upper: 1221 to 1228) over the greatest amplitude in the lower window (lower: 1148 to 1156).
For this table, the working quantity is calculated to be -1.1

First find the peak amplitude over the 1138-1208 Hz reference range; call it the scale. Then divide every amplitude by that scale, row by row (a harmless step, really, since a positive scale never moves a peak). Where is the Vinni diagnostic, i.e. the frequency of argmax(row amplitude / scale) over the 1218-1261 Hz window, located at 1224.5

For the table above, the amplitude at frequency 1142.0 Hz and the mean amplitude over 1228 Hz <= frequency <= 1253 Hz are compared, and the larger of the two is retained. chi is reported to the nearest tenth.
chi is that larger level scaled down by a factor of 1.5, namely 12.4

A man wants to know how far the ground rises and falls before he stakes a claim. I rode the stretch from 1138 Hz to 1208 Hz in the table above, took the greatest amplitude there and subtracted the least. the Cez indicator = 4.36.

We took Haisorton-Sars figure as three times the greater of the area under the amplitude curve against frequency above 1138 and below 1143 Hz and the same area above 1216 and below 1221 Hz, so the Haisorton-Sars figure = 275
